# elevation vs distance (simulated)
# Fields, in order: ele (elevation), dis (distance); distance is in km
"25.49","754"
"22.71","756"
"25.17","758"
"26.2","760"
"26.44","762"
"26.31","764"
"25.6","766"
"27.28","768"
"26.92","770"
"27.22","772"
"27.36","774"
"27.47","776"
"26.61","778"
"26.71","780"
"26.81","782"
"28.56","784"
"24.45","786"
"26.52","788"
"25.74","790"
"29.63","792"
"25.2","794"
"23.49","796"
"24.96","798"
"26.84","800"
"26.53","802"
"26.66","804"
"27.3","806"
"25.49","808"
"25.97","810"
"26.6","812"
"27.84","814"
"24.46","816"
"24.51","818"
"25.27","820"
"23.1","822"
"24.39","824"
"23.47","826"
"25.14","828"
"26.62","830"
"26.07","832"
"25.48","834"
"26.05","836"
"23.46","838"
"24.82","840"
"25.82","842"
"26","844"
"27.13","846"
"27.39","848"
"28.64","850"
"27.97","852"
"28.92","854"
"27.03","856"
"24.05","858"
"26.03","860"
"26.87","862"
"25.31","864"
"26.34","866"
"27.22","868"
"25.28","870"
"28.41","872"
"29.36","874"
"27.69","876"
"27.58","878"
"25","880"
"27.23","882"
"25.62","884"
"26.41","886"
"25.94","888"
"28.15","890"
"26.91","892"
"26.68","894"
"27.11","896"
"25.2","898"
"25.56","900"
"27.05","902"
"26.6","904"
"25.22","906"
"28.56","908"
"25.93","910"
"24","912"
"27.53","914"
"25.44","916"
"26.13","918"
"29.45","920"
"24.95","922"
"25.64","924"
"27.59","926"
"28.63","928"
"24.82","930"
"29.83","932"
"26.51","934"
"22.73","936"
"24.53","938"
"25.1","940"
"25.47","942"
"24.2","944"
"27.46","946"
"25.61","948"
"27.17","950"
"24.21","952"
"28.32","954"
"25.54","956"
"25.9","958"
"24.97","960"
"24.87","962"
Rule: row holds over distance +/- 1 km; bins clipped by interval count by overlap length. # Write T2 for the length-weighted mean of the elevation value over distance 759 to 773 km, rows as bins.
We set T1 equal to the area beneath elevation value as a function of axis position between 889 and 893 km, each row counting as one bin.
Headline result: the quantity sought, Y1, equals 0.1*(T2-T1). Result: -8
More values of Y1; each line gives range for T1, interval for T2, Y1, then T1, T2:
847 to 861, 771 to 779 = -35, 380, 27.2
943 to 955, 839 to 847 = -29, 314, 25.9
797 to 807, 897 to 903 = -24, 265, 25.9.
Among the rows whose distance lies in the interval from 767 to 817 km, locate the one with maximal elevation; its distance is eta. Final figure 792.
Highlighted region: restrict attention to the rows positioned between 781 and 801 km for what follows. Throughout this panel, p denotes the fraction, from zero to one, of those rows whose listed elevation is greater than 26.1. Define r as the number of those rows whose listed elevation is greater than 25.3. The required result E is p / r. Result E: 0.083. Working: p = 0.50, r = 6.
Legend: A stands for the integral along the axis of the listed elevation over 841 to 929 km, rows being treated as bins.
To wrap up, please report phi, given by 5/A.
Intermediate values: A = 2351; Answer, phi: 0.002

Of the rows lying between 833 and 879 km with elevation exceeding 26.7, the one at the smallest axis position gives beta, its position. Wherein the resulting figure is 846 km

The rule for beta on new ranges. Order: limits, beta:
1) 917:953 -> 920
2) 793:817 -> 800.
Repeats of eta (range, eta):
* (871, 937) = 932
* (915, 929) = 920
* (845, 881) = 874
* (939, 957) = 954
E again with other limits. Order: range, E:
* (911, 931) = 0.071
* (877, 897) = 0.078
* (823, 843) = 0.020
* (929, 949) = 0.060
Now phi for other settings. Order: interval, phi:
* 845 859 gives 0.013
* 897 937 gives 0.005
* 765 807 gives 0.004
